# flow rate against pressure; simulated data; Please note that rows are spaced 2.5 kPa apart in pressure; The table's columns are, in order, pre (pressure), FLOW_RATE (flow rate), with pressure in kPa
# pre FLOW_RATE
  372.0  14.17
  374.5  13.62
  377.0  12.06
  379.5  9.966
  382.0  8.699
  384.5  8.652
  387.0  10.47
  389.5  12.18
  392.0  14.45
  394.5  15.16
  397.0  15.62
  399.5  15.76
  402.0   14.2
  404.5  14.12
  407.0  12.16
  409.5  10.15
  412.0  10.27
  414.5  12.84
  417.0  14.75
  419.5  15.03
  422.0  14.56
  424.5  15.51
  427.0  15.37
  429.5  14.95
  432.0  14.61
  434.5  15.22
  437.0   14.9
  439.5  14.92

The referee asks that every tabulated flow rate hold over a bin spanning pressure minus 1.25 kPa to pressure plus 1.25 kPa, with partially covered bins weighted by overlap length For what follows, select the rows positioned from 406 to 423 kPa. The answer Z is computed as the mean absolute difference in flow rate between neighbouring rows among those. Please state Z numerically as 1.2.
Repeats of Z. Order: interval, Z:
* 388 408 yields 1.0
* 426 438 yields 0.4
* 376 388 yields 1.3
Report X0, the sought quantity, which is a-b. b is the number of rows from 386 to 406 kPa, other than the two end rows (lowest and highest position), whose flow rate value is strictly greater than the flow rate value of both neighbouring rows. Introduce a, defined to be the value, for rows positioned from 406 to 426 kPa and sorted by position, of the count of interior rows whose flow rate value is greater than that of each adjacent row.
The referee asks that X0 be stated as 0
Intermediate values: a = 1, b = 1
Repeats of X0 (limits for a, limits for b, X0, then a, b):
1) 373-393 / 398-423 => -1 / 0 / 1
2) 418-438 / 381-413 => 1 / 2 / 1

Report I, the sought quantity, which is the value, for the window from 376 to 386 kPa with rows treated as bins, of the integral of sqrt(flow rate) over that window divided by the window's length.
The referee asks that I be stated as 3.12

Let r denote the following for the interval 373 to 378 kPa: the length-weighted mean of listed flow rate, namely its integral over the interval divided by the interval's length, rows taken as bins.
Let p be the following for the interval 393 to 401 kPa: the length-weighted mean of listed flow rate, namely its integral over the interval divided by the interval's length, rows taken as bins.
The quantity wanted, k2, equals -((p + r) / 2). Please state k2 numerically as -14.2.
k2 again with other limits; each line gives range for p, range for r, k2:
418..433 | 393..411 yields -14.4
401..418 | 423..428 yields -14.0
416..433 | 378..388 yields -12.2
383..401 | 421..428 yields -14.1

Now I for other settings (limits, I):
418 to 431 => 3.88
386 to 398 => 3.68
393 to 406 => 3.86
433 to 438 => 3.88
